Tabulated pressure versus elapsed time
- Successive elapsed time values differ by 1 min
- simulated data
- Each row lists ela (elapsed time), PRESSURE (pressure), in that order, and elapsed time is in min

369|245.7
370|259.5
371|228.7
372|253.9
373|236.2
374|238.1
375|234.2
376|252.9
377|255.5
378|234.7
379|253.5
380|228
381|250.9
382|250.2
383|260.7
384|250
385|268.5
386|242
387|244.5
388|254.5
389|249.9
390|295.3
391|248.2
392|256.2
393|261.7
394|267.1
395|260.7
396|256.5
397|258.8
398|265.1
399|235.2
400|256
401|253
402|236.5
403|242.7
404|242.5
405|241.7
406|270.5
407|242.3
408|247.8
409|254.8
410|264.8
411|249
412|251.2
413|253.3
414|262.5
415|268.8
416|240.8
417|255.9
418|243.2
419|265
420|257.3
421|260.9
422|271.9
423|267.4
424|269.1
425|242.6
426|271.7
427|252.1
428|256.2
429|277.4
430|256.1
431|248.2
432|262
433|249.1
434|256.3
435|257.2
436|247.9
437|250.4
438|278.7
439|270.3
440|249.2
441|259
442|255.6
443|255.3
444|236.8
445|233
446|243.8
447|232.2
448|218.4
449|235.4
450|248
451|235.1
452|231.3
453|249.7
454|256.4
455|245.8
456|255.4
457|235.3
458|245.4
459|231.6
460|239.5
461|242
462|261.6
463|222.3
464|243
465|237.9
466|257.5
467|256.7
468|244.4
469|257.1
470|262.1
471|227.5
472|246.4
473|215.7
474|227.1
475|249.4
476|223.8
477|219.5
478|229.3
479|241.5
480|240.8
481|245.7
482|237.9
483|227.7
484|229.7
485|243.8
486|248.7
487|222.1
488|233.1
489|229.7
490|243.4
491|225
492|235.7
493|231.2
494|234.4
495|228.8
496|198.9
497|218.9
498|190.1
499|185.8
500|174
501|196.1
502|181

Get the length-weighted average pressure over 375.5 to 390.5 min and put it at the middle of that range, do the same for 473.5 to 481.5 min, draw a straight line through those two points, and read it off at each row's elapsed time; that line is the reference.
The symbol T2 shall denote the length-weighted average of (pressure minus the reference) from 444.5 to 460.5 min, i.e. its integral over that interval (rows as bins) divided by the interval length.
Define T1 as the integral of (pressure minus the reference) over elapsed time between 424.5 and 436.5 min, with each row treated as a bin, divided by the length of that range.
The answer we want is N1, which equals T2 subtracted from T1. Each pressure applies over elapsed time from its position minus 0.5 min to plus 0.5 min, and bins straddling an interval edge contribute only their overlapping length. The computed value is 12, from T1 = 13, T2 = 0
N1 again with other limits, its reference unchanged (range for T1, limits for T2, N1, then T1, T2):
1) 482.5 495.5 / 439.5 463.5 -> -2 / 1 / 3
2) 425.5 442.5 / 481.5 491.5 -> 15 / 16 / 1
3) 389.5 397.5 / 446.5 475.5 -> 8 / 12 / 4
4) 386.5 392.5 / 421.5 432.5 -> -10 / 7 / 17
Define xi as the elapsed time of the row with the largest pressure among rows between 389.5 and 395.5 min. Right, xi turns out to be 390 min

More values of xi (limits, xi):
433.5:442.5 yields 438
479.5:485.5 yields 481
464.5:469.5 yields 466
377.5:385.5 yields 385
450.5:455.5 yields 454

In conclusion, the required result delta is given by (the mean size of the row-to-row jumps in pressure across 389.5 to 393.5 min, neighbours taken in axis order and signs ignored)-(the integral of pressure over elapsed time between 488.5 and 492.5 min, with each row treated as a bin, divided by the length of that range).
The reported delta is -213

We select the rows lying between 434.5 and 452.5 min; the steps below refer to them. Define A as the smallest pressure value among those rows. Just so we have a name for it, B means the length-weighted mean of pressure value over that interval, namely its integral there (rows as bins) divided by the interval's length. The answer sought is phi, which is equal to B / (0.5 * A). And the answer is 2.26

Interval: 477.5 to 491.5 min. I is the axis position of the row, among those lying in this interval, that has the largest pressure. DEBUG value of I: 486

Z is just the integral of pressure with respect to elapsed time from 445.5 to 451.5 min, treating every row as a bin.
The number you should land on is 1413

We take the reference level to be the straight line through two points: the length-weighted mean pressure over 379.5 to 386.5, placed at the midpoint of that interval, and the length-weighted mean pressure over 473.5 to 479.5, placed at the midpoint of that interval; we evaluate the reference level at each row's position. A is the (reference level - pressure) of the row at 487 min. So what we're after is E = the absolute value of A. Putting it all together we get 8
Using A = 8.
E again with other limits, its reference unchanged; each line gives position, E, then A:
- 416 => 3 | 3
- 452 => 5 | 5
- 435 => 17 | -17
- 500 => 53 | 53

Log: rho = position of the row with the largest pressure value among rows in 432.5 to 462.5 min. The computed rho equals 438 min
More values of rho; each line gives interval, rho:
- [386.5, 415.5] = 390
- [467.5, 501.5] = 470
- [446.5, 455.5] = 454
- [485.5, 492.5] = 486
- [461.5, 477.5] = 470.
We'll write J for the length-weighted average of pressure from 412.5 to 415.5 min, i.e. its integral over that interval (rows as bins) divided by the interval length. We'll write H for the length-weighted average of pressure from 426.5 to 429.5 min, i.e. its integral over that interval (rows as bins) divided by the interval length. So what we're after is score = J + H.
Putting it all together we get 523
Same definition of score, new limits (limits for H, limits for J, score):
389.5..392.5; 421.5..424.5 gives 536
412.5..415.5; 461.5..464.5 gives 504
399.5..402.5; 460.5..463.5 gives 490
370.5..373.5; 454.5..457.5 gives 485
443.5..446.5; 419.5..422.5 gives 501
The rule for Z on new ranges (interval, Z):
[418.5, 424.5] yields 1592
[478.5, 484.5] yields 1423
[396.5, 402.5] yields 1505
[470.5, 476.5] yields 1390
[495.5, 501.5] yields 1164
